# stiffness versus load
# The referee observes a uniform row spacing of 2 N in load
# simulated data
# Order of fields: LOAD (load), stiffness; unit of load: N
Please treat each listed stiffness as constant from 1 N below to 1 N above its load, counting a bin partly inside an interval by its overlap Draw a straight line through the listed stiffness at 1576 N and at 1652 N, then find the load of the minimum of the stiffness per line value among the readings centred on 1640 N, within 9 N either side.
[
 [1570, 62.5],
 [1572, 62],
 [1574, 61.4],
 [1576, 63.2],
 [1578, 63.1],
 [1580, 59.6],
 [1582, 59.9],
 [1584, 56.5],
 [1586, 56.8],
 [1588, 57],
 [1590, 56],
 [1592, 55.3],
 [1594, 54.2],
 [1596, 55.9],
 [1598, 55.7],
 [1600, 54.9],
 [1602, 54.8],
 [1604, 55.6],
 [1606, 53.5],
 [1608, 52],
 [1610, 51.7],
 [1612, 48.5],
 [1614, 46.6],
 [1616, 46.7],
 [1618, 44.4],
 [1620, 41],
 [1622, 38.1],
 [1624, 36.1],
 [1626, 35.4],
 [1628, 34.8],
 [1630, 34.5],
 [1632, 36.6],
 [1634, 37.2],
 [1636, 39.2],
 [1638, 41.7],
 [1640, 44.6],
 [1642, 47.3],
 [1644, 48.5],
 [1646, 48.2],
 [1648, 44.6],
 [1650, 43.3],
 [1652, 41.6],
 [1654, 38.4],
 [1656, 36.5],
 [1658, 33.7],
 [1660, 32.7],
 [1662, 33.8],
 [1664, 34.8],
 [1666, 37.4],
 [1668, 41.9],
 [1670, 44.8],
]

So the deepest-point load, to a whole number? 1632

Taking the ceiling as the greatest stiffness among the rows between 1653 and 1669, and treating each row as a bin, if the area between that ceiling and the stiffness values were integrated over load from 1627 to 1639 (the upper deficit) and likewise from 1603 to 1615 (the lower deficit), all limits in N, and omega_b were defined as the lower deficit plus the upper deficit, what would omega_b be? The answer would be -58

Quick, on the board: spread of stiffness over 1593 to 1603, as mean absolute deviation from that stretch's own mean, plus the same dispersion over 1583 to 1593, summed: 1.1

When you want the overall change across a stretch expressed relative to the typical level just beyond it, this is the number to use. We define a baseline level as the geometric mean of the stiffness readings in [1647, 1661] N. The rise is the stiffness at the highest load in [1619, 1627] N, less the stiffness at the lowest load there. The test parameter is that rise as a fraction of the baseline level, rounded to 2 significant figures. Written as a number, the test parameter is -0.15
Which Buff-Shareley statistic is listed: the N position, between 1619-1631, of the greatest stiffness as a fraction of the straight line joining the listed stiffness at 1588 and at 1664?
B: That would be 1620 N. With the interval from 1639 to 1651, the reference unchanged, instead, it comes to 1646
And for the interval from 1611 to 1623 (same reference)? 1612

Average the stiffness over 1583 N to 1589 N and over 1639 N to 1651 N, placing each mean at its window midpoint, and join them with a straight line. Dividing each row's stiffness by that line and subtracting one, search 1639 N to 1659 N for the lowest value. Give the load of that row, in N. 1658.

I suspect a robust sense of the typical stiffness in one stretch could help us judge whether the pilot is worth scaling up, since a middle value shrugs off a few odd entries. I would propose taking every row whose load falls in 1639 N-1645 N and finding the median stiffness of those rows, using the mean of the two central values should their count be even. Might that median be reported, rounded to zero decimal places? 47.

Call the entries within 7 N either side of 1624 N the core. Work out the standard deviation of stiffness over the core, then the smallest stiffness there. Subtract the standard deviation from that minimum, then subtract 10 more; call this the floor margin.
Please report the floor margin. 21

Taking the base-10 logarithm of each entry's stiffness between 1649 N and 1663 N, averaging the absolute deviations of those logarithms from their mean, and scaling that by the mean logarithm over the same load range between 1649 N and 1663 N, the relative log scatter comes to 0.025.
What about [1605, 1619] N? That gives 0.015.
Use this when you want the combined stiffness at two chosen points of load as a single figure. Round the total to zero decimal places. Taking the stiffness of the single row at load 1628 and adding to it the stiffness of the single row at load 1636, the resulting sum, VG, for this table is 74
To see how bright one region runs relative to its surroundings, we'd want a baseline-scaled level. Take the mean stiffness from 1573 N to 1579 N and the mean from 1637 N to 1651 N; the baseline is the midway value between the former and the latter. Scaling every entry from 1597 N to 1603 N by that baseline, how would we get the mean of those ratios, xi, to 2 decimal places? 1.02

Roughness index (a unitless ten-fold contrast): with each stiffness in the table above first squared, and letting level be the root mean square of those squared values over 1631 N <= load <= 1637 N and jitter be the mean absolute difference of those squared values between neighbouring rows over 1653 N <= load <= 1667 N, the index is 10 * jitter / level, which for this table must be 0.86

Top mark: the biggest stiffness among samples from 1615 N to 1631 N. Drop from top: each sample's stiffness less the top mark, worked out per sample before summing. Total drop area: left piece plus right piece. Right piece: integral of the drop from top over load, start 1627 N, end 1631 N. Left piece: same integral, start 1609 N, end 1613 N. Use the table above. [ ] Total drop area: -35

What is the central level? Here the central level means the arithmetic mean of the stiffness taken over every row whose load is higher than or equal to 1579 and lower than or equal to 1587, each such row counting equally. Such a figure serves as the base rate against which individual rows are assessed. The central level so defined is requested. 58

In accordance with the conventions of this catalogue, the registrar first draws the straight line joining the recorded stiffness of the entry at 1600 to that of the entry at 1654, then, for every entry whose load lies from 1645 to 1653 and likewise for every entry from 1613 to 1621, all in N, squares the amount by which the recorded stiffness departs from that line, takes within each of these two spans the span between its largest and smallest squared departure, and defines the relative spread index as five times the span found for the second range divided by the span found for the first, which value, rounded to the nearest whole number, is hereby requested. 5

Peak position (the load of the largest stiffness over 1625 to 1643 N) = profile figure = 1642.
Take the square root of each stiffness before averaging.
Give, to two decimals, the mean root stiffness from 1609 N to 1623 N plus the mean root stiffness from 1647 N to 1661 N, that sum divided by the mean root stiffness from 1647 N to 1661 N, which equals 2.08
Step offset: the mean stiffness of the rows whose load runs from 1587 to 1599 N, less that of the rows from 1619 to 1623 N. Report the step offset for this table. 16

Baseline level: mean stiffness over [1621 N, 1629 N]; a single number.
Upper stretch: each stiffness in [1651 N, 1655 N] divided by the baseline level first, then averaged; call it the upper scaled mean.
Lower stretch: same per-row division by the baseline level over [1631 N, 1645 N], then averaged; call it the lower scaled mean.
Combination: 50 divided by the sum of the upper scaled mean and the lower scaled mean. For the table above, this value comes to 22.0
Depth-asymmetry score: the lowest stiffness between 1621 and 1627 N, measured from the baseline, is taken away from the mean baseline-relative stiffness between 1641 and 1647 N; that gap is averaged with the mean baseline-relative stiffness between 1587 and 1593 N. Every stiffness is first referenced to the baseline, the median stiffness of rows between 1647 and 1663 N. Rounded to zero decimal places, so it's 16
